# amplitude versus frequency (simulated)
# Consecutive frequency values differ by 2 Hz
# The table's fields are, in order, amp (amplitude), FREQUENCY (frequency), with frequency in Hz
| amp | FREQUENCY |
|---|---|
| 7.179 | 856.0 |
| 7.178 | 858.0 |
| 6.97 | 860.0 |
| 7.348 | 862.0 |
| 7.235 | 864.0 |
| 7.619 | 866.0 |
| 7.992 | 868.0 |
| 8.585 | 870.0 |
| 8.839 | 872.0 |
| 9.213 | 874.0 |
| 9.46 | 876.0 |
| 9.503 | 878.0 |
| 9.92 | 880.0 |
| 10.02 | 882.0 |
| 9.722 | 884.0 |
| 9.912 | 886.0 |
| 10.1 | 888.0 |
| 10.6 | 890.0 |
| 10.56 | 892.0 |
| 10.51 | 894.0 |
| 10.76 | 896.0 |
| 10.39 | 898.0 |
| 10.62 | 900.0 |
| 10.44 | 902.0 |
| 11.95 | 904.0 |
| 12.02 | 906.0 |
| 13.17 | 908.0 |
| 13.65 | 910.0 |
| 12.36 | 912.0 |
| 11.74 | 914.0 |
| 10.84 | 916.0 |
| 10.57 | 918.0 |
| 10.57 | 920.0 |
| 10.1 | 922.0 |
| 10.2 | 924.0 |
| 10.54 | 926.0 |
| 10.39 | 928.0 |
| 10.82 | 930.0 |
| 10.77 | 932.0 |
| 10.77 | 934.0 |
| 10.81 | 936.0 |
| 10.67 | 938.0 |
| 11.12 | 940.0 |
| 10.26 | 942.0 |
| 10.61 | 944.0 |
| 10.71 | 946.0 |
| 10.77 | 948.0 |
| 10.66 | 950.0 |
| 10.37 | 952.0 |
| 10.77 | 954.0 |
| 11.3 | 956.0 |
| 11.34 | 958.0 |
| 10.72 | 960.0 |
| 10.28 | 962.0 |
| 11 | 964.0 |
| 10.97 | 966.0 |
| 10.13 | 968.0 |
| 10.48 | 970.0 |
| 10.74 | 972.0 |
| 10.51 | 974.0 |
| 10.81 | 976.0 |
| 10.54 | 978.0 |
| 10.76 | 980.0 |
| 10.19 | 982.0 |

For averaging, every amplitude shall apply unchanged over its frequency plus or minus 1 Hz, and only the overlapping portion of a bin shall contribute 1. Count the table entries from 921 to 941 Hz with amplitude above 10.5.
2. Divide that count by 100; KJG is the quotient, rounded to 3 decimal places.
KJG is 0.070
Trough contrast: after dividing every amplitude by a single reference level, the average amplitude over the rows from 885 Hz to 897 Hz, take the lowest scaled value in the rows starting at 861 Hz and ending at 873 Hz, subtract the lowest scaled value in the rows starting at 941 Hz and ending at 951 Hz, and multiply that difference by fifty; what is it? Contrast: -15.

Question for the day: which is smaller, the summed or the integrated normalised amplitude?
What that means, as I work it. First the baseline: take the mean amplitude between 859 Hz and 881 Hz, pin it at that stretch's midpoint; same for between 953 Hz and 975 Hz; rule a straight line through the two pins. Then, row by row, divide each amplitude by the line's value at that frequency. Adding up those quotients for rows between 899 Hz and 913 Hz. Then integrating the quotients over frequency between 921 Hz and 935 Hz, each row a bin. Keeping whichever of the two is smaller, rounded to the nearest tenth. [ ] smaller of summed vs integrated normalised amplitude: 9.0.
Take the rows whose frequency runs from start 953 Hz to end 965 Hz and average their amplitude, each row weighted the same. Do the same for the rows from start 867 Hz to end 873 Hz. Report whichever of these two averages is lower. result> 8.5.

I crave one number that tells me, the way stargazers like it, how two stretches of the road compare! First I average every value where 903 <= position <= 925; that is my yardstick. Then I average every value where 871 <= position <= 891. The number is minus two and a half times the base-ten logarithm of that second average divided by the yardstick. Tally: 0.19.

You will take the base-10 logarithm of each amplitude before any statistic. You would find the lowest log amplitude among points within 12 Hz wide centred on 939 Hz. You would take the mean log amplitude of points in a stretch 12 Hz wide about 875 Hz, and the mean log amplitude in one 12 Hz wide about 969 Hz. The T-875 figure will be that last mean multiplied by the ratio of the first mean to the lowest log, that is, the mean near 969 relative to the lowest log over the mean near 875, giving 0.98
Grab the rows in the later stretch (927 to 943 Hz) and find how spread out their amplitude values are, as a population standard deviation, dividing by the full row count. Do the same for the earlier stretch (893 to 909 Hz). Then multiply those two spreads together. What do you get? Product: 0.240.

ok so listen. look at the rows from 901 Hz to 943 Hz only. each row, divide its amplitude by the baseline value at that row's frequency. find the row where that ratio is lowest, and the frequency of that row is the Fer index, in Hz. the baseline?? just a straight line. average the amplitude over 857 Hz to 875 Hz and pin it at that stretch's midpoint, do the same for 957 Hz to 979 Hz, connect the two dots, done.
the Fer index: 942.0 Hz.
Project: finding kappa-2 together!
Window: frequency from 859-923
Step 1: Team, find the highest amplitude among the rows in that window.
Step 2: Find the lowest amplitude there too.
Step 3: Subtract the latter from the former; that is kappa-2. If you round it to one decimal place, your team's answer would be 6.7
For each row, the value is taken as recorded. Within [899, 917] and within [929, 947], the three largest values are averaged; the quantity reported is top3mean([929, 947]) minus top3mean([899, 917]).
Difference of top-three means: -2.1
